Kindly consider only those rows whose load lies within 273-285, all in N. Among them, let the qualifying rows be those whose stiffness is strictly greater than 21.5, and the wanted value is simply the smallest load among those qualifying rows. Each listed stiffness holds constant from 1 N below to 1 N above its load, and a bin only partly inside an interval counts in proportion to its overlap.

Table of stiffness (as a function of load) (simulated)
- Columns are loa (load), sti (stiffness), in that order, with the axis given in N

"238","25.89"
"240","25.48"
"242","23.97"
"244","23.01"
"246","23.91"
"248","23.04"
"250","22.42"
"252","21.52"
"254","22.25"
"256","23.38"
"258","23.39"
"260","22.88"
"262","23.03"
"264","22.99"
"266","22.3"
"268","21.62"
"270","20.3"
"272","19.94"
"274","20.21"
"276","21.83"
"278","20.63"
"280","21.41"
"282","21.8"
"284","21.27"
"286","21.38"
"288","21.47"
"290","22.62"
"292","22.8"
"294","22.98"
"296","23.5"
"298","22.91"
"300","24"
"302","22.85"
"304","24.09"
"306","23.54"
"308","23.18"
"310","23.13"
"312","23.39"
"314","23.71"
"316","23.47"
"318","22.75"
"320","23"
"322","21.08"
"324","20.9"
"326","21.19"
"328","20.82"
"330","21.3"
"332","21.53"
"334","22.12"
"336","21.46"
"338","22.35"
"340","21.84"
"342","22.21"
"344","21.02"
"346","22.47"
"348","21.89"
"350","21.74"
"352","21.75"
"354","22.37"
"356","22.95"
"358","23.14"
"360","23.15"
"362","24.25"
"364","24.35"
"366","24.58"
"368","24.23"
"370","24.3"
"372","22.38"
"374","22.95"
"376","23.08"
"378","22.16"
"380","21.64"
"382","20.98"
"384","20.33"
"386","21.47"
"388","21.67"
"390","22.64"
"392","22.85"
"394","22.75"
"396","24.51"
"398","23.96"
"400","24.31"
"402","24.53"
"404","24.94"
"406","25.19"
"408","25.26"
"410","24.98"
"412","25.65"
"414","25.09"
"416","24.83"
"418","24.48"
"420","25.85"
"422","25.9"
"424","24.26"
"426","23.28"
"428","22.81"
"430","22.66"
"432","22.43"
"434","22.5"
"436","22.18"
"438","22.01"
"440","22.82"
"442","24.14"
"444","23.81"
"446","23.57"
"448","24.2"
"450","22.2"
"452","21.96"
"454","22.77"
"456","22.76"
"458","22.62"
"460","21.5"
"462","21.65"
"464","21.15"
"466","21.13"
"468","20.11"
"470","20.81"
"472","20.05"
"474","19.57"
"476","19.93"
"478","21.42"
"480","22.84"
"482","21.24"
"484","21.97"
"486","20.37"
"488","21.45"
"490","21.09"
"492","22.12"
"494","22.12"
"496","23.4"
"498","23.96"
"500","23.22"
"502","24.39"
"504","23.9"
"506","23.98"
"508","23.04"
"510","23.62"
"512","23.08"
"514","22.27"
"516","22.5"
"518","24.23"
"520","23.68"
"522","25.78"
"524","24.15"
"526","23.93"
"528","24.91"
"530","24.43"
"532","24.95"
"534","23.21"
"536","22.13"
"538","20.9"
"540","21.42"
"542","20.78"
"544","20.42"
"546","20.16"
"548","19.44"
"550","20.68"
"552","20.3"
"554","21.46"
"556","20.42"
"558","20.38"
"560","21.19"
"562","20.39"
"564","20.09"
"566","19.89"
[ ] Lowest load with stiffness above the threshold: 276 N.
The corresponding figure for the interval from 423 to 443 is 424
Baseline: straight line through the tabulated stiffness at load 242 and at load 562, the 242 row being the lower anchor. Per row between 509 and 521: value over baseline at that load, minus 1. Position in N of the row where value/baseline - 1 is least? 514 N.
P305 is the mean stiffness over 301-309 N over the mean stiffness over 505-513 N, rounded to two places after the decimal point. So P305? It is 1.00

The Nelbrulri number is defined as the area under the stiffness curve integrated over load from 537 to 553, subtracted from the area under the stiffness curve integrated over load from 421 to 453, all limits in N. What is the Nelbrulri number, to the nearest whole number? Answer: 413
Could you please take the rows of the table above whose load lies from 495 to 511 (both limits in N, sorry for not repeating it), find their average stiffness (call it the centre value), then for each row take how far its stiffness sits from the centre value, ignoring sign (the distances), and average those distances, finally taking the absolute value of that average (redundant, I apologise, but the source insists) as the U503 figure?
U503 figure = 0.4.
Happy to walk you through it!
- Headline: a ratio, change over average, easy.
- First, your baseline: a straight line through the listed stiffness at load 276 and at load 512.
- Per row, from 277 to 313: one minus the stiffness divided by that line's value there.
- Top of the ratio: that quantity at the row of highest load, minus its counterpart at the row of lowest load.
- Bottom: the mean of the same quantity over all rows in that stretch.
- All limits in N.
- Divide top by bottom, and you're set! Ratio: 3.8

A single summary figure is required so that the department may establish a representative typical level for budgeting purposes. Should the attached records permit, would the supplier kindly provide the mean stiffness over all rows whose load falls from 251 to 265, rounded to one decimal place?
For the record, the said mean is 22.8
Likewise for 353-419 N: 23.5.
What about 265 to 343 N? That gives 22.1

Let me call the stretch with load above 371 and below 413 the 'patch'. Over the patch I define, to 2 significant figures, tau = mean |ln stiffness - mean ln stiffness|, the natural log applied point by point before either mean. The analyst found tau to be 0.058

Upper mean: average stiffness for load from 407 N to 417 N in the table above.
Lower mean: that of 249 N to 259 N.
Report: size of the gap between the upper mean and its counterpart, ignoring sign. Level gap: 2.6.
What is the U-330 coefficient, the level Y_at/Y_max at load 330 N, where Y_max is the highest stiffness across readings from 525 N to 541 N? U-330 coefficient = 0.85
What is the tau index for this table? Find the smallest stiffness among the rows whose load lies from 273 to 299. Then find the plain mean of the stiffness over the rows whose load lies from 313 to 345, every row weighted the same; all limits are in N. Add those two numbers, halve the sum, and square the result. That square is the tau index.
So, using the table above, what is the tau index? 444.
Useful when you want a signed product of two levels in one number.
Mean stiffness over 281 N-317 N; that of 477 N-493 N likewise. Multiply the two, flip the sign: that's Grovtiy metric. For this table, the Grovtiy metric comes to -494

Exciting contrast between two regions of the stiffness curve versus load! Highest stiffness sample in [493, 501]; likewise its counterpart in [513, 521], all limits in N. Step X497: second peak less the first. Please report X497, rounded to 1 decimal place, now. 0.3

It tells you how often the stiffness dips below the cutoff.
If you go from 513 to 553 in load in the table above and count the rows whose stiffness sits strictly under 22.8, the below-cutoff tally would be 11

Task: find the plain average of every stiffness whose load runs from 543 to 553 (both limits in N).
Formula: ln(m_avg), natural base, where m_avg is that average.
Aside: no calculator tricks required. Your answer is 3.01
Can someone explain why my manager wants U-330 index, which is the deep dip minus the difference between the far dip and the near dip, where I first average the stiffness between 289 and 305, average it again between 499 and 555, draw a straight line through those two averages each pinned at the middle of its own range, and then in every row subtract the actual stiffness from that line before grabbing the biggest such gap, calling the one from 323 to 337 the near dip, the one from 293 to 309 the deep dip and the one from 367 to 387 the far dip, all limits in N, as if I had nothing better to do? 0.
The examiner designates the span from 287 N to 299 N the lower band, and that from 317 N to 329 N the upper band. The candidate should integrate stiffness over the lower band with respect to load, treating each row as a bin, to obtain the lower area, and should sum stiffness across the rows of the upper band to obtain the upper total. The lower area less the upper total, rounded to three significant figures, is 143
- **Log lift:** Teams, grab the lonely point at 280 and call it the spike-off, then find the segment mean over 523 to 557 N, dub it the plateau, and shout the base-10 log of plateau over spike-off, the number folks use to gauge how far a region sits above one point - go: 0.011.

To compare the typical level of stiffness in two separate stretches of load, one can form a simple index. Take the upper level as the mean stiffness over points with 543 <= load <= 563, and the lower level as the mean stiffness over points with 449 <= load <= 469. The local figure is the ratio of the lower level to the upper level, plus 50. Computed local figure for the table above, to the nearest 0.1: 51.1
